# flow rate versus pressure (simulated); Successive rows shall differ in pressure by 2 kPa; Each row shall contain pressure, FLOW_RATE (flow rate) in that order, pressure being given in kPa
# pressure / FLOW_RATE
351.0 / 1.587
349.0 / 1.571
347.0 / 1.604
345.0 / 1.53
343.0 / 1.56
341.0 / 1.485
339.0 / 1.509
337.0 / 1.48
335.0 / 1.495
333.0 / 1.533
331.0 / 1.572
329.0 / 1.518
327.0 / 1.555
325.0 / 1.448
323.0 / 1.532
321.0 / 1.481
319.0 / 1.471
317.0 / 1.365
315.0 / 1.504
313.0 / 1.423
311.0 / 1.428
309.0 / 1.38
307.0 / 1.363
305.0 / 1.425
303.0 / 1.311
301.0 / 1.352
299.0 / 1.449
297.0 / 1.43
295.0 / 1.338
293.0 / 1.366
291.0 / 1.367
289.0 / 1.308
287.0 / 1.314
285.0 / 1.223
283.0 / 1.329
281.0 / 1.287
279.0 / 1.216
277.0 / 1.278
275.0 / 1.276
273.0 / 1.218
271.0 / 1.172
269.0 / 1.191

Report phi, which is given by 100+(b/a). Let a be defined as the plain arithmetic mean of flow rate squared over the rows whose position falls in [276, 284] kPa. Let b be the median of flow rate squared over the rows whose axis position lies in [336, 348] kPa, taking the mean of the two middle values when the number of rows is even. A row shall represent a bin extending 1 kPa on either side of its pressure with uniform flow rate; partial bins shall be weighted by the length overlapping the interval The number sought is 101.4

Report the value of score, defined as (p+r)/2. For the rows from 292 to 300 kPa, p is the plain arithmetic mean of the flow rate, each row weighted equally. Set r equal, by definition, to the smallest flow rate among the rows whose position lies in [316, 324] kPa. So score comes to 1.38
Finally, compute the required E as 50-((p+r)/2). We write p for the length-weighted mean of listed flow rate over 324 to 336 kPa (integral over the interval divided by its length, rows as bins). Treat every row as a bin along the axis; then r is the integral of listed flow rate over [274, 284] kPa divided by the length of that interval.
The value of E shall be 48.6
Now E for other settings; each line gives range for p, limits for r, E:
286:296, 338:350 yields 48.6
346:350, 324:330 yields 48.5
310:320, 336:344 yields 48.5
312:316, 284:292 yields 48.6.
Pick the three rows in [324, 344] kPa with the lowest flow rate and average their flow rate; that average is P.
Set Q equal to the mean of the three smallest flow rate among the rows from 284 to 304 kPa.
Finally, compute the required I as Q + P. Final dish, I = 2.75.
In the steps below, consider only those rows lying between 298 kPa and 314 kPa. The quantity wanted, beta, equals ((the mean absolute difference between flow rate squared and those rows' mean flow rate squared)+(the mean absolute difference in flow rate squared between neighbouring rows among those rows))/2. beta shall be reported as 0.131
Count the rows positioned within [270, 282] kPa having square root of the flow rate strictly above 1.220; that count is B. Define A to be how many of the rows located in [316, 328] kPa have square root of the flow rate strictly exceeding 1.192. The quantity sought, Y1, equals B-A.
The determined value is -5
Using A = 5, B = 0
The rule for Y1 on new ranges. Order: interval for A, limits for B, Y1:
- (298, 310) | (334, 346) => 2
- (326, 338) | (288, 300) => -6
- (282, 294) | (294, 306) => 0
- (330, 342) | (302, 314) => -6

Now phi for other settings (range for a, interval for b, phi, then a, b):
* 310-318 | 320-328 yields 101.1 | 2.0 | 2.3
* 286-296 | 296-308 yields 101.1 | 1.8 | 1.9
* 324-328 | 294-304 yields 100.8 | 2.3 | 1.8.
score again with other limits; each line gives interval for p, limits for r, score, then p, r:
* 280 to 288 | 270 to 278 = 1.23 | 1.29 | 1.172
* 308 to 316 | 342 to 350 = 1.48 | 1.43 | 1.53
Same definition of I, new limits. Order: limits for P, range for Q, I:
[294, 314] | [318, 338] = 2.80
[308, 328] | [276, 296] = 2.63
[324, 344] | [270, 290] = 2.67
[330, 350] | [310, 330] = 2.89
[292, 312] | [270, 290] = 2.54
